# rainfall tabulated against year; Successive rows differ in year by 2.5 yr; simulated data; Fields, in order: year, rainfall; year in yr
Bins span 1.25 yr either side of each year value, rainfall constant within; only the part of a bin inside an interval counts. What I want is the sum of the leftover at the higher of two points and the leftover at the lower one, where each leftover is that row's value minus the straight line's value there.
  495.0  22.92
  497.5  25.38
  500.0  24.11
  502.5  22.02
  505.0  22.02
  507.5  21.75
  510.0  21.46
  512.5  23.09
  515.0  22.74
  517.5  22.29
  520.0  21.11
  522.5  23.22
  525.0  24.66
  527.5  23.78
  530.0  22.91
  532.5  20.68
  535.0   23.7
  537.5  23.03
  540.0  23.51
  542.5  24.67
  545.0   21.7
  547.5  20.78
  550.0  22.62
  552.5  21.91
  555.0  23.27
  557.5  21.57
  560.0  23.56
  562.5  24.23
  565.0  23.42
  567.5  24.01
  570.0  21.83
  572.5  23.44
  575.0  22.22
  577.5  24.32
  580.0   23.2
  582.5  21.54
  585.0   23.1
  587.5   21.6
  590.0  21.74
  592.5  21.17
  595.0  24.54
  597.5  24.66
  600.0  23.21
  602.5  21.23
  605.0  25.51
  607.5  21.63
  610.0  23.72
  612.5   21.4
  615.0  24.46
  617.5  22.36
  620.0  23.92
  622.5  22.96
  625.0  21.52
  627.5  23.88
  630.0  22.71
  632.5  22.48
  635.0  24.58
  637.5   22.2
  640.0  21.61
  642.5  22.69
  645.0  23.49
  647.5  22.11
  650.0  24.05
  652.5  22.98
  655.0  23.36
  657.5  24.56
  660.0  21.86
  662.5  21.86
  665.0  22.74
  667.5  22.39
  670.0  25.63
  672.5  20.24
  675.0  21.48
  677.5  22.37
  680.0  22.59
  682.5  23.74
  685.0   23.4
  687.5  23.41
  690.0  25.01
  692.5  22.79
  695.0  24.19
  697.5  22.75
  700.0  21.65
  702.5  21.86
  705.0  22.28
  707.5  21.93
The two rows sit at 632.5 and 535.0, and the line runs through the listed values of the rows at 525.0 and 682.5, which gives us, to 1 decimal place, -2.5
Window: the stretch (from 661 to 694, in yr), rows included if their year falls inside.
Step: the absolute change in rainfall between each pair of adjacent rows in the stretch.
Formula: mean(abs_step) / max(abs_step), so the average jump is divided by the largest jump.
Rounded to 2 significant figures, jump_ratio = 0.27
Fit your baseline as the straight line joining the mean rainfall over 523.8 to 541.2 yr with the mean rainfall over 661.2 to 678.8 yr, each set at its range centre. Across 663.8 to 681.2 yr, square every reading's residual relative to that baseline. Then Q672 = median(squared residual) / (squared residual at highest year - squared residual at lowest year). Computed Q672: -2.8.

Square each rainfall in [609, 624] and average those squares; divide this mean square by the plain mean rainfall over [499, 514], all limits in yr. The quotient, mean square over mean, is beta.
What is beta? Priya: 23.9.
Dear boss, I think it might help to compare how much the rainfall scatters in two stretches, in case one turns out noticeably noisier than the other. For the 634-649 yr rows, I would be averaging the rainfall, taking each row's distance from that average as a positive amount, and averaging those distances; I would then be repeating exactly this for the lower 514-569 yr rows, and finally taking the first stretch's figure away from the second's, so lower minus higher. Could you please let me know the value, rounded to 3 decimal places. 0.120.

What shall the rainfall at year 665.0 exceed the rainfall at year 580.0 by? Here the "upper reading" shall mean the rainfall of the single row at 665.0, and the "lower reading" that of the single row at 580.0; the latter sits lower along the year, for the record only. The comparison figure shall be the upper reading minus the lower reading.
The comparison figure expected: -0.5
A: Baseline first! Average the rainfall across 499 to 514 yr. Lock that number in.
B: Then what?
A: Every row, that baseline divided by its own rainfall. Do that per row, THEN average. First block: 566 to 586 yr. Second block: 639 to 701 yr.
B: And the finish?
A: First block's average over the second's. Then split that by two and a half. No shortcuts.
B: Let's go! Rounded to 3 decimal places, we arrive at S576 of 0.399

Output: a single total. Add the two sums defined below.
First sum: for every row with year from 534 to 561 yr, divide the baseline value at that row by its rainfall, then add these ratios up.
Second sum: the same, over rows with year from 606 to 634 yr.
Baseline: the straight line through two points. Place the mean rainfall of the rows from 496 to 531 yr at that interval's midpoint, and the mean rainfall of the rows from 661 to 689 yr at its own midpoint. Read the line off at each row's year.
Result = 22.1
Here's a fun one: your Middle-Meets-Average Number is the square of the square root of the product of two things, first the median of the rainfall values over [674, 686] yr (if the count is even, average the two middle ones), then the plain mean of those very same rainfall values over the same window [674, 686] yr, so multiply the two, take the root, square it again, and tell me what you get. 513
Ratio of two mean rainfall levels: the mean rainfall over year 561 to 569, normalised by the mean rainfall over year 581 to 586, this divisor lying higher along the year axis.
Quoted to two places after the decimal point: 1.07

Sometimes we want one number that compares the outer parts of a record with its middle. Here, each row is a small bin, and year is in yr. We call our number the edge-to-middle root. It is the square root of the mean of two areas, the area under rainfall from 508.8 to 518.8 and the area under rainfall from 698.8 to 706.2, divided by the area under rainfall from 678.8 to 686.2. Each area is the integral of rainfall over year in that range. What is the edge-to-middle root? 1.06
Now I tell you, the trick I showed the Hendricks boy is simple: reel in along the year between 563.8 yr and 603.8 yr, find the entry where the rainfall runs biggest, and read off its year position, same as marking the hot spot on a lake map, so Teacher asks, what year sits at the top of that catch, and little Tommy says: 597.5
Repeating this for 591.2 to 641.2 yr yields 605.0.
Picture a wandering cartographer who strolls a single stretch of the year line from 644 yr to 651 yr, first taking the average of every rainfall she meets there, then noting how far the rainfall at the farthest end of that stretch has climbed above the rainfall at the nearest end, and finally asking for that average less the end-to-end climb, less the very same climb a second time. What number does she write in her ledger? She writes 22.1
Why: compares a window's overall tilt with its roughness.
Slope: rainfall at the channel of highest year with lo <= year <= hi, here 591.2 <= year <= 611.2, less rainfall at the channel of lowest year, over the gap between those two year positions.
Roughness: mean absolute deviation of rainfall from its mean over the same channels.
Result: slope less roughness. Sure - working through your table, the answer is -1.25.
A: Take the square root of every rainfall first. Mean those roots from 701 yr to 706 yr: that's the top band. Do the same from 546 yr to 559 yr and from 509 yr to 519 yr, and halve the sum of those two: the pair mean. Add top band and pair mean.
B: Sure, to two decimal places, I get 9.41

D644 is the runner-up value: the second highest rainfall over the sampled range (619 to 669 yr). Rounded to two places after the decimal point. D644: 24.56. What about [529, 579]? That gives 24.32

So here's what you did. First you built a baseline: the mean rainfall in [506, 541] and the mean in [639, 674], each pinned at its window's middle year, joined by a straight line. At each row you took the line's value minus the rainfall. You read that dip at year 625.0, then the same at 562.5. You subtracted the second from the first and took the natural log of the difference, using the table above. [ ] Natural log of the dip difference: 1.02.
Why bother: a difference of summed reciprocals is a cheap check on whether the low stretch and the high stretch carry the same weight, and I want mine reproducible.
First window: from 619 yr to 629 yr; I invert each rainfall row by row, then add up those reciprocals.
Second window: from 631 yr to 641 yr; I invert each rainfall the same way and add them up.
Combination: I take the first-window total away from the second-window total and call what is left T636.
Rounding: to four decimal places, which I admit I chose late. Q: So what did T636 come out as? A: 0.0028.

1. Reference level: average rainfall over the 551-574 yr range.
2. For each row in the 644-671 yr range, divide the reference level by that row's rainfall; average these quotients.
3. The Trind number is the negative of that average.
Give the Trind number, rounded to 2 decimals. -1.00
